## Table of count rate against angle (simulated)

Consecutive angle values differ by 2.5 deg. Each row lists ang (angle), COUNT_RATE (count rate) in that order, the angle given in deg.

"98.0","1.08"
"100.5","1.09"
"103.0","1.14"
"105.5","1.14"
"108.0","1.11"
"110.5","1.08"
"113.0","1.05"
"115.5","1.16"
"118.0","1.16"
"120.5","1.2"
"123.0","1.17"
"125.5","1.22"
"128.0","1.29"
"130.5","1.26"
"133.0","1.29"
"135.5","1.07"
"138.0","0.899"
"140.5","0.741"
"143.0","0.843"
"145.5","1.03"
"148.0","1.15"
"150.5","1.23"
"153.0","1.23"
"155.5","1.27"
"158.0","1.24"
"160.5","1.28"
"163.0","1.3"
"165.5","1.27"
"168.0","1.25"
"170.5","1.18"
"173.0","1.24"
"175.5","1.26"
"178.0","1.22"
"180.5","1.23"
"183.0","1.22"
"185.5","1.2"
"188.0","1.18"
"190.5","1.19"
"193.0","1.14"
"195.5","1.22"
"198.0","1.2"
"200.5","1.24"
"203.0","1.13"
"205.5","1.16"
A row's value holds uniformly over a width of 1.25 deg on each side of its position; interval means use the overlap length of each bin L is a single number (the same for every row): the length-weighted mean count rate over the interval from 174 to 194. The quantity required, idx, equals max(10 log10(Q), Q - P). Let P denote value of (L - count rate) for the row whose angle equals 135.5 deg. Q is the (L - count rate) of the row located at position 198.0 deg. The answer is -0.13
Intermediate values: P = 0.14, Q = 0.01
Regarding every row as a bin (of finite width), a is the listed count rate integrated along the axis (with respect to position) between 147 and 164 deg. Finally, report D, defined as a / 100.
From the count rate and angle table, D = 0.211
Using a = 21.1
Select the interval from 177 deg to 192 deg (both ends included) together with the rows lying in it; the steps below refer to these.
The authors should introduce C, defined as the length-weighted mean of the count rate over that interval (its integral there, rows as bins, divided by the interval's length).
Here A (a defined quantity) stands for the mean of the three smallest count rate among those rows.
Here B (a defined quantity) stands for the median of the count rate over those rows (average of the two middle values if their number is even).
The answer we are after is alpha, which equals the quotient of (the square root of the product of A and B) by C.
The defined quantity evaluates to 0.996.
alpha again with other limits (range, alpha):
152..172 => 0.988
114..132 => 0.978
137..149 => 0.929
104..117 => 0.987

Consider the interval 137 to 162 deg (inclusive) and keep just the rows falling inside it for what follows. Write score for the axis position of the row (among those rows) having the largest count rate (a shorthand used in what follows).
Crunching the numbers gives 160.5 deg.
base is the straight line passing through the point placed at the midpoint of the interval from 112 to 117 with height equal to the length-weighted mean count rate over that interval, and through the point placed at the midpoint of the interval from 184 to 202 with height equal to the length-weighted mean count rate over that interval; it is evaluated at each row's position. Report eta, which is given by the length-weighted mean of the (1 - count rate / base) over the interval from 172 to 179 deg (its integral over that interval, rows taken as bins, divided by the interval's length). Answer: -0.05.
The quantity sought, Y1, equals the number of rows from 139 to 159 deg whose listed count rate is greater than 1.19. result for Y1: 4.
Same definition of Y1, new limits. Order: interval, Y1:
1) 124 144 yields 4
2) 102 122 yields 1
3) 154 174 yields 7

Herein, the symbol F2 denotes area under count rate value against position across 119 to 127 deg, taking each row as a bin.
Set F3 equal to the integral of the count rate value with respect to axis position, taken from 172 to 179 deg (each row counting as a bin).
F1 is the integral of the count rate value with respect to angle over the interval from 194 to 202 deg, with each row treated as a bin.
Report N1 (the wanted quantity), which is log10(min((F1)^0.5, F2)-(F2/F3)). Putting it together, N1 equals 0.30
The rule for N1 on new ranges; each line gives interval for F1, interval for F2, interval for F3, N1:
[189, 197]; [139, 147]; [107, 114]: 0.33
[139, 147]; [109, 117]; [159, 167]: 0.25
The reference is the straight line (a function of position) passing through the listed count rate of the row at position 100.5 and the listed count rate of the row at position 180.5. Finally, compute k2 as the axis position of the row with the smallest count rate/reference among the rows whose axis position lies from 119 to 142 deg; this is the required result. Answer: 140.5 deg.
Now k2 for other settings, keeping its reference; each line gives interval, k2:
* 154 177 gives 170.5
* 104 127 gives 113.0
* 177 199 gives 193.0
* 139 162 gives 140.5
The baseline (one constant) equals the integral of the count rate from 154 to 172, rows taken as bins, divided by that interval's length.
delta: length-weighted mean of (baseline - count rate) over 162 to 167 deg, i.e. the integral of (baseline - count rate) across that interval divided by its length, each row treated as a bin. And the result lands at -0.027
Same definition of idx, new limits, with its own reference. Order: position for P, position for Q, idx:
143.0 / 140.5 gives 0.10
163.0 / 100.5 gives 0.21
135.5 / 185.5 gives -0.13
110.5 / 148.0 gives -0.07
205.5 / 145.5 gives 0.13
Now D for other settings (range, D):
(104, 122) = 0.203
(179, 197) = 0.216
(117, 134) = 0.209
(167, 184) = 0.209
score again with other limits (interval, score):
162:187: 163.0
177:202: 200.5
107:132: 128.0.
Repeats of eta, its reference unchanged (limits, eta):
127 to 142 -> 0.04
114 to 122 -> -0.05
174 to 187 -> -0.04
